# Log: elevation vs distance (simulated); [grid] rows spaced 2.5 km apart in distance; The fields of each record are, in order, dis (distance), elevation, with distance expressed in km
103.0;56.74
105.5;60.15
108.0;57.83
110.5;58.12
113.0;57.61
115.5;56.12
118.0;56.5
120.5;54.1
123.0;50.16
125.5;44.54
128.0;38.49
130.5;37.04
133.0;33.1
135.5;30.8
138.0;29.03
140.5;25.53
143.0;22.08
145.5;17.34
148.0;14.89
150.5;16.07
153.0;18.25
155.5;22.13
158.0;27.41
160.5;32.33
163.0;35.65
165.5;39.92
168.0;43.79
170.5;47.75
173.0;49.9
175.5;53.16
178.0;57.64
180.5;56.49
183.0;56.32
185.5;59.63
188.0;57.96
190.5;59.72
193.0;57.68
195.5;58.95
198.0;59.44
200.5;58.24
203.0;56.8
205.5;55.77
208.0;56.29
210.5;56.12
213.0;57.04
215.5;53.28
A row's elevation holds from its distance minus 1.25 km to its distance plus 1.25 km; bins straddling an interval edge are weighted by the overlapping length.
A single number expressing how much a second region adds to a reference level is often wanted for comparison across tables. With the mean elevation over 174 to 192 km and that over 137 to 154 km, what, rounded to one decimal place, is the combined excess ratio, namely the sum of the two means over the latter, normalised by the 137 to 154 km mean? 3.8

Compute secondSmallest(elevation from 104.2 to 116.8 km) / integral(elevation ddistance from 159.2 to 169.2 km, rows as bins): 0.15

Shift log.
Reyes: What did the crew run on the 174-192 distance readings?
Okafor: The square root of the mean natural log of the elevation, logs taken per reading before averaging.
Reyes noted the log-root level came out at 2.01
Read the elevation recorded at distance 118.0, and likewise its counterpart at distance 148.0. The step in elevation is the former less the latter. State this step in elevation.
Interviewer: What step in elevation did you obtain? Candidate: 42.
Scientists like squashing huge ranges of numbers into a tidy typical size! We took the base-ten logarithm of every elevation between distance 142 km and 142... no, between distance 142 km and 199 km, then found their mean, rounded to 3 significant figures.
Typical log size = 1.58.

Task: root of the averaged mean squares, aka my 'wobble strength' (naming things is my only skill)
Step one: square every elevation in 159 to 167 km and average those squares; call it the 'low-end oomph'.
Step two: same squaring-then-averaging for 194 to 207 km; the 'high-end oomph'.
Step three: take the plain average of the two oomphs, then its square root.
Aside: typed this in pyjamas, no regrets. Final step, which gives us 48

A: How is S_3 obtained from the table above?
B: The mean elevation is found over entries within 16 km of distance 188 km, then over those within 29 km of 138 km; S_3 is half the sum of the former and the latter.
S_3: 46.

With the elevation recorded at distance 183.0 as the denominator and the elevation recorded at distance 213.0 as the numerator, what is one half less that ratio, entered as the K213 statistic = -0.5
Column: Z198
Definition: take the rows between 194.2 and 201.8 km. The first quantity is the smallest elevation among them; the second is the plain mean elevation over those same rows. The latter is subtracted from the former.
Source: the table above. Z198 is -1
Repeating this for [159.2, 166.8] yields -4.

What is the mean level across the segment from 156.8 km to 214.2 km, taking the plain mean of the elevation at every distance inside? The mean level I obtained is 52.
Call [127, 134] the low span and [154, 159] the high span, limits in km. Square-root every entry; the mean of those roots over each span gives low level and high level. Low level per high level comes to 1.2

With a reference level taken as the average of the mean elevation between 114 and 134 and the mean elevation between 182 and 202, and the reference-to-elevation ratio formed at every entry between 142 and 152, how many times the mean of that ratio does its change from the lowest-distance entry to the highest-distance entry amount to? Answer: 0.3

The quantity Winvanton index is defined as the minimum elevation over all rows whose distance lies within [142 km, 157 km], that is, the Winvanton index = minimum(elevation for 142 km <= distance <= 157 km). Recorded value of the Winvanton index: 14.89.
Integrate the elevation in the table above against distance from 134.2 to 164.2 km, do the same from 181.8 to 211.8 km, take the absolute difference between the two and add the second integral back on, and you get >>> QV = 2736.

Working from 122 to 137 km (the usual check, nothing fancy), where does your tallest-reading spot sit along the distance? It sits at 123.0 km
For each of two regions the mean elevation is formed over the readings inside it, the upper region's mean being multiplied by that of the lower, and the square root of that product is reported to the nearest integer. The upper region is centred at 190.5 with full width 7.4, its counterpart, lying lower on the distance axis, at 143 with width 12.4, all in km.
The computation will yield 36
